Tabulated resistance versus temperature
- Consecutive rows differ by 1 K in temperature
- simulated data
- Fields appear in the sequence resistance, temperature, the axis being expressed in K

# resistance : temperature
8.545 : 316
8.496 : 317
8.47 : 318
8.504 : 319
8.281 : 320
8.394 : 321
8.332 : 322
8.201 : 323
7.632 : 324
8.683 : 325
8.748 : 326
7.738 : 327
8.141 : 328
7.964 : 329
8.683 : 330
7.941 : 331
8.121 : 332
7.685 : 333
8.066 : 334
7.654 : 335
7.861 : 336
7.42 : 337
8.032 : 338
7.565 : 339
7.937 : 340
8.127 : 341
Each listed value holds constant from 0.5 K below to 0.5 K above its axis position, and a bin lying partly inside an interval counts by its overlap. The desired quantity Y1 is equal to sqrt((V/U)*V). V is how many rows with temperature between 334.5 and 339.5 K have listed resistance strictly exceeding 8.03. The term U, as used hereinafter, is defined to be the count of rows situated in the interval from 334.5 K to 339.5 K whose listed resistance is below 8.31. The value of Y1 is 0.4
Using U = 5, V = 1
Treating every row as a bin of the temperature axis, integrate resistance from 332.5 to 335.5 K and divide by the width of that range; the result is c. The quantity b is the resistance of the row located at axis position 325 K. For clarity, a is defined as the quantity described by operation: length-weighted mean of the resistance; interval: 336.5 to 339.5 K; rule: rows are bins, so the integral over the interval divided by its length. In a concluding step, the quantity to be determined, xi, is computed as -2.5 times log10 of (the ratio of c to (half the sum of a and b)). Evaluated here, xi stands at 0.05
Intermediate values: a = 7.7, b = 8.683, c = 7.80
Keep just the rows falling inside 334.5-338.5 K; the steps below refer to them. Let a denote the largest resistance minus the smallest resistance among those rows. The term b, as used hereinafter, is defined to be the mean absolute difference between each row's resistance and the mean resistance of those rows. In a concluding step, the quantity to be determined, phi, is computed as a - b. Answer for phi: 0.41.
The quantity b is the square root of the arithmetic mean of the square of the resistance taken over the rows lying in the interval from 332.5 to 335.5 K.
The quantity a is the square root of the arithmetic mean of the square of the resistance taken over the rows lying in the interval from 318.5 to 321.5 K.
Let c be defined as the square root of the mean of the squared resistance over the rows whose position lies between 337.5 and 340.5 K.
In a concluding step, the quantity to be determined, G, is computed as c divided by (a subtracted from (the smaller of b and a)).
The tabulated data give -13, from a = 8.39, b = 7.80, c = 7.85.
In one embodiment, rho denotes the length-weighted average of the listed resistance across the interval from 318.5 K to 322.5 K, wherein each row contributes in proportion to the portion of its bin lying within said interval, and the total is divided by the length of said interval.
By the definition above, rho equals 8.38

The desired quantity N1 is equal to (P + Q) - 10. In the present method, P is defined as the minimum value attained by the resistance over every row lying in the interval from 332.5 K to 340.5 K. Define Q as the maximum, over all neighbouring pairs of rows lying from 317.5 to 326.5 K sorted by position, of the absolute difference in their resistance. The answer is -1.53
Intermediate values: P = 7.42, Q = 1.05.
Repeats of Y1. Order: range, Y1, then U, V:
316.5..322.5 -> 6.0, 1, 6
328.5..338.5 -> 1.3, 9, 4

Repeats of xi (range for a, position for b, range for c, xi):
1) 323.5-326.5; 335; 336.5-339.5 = 0.05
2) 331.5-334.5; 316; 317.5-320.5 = -0.02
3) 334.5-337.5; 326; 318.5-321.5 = -0.03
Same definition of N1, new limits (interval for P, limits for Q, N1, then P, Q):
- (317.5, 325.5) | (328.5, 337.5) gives -1.63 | 7.632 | 0.74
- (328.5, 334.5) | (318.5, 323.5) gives -2.09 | 7.685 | 0.22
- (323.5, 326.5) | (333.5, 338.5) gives -1.76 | 7.632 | 0.61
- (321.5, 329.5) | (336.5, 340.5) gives -1.76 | 7.632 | 0.61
